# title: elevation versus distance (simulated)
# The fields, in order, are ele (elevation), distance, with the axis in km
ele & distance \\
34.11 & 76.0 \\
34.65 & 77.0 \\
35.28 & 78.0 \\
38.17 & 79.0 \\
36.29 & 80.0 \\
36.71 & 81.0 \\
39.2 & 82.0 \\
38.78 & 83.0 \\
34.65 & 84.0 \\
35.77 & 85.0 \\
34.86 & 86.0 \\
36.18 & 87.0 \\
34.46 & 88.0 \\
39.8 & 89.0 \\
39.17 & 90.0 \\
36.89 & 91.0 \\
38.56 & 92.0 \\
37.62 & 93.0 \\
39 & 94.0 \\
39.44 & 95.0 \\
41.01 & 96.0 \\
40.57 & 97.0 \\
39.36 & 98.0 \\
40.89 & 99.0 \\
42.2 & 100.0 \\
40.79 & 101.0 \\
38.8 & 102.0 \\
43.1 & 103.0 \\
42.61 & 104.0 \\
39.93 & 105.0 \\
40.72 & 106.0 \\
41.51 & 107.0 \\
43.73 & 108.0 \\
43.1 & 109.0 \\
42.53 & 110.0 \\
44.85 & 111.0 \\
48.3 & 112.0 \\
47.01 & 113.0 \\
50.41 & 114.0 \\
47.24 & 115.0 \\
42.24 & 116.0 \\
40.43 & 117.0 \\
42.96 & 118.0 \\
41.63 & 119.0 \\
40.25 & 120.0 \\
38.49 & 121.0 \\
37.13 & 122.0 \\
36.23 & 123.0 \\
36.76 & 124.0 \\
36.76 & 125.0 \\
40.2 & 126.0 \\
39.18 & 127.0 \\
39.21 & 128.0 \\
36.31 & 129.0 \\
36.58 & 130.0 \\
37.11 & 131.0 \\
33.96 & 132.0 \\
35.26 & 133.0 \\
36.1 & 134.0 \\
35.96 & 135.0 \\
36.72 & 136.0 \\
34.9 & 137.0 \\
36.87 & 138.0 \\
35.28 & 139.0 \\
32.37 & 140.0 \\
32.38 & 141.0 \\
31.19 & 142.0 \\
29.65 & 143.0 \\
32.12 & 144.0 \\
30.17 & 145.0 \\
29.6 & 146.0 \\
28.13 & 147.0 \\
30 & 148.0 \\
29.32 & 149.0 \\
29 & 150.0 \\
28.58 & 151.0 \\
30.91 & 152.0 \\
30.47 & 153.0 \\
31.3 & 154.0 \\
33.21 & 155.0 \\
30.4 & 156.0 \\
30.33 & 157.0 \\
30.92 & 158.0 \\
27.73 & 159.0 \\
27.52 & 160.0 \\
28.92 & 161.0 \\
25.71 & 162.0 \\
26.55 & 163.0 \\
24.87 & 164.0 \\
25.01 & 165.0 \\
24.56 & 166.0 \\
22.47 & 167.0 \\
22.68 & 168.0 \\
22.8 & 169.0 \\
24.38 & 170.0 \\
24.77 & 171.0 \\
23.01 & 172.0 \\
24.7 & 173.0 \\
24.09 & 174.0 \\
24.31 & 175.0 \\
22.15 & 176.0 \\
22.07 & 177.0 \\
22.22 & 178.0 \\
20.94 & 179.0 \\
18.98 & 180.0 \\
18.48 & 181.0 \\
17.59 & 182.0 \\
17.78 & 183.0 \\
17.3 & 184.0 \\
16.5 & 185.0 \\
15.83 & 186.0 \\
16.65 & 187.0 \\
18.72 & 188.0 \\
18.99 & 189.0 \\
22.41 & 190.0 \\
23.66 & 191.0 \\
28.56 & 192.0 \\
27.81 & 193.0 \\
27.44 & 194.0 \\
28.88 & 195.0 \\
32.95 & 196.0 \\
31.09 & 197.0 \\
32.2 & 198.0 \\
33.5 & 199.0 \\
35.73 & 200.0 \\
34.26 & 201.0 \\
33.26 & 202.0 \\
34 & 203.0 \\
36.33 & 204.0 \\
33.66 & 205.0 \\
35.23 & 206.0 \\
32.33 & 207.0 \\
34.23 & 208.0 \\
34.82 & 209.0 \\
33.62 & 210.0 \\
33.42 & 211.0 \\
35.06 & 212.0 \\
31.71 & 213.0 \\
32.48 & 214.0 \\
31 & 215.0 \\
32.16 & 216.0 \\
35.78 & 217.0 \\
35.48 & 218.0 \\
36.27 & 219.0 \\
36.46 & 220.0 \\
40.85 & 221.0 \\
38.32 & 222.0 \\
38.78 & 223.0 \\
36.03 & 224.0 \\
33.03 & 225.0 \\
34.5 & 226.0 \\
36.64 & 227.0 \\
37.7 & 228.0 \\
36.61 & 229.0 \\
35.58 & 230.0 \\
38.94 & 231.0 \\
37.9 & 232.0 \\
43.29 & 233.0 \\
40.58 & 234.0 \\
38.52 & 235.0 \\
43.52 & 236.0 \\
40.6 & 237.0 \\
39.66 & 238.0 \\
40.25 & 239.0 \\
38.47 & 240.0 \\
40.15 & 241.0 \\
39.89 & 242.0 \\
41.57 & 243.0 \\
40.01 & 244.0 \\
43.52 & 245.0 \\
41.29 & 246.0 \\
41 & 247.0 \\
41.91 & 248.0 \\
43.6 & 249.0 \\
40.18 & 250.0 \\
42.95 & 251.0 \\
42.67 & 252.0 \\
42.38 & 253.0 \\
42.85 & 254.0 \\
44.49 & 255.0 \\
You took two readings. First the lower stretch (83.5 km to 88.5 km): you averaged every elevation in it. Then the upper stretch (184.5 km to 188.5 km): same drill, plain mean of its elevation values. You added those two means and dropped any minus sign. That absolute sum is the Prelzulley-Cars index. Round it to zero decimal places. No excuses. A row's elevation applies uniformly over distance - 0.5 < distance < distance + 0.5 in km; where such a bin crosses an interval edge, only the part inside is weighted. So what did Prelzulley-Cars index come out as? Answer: 52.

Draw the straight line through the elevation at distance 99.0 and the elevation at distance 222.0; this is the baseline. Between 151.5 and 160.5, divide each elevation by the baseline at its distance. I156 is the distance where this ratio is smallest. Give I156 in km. 160.0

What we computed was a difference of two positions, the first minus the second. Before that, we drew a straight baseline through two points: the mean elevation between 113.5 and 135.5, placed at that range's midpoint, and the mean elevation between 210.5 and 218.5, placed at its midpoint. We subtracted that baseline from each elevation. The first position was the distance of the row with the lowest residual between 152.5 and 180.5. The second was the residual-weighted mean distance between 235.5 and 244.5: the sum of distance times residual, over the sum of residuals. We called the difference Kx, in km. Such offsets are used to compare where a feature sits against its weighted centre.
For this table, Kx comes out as -59.9 km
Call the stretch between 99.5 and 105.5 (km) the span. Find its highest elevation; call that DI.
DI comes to 43.1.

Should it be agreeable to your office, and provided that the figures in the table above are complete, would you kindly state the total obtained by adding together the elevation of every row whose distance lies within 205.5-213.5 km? 270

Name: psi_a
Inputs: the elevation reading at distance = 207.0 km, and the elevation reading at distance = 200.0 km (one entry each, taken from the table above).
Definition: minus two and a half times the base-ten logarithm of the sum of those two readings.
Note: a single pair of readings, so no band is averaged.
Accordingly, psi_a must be -4.58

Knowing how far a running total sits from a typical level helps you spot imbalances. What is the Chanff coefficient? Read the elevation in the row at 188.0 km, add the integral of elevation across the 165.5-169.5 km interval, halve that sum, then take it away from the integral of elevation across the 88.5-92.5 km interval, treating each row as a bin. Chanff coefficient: 99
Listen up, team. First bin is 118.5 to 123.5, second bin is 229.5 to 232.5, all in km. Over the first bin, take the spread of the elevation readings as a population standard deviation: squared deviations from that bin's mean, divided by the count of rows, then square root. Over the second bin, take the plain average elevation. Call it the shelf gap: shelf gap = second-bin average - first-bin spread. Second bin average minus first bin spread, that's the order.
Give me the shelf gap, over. 35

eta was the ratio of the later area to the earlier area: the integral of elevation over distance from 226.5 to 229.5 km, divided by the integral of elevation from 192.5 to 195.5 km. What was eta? 1.3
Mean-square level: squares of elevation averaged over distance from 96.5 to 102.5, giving 1636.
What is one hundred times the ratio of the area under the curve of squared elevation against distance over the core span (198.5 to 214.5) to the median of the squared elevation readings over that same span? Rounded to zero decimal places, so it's 1616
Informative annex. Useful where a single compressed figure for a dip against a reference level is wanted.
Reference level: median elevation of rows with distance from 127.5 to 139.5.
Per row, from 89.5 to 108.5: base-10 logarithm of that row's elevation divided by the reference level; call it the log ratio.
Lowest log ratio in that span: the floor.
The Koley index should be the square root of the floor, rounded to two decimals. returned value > 0.09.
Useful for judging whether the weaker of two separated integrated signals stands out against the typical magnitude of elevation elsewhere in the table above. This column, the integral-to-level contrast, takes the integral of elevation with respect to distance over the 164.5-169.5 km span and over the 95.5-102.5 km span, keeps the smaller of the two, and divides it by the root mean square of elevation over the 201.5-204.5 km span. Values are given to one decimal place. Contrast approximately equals 3.4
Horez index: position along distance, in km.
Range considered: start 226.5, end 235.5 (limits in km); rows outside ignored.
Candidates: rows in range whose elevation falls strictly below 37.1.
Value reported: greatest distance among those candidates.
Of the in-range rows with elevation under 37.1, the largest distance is 230.0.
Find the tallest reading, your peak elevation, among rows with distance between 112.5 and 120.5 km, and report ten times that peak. 504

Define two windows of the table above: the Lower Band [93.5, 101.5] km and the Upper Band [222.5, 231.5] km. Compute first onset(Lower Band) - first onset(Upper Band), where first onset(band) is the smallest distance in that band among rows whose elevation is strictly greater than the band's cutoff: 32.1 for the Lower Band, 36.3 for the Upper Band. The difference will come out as -129 km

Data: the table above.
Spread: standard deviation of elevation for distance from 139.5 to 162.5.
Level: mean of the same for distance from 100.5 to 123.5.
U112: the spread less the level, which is -41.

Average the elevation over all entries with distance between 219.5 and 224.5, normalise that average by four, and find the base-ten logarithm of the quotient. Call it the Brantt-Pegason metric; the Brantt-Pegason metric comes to 0.98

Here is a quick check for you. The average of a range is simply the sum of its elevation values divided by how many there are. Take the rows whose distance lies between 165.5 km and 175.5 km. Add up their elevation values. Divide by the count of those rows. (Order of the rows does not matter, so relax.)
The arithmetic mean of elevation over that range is 24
